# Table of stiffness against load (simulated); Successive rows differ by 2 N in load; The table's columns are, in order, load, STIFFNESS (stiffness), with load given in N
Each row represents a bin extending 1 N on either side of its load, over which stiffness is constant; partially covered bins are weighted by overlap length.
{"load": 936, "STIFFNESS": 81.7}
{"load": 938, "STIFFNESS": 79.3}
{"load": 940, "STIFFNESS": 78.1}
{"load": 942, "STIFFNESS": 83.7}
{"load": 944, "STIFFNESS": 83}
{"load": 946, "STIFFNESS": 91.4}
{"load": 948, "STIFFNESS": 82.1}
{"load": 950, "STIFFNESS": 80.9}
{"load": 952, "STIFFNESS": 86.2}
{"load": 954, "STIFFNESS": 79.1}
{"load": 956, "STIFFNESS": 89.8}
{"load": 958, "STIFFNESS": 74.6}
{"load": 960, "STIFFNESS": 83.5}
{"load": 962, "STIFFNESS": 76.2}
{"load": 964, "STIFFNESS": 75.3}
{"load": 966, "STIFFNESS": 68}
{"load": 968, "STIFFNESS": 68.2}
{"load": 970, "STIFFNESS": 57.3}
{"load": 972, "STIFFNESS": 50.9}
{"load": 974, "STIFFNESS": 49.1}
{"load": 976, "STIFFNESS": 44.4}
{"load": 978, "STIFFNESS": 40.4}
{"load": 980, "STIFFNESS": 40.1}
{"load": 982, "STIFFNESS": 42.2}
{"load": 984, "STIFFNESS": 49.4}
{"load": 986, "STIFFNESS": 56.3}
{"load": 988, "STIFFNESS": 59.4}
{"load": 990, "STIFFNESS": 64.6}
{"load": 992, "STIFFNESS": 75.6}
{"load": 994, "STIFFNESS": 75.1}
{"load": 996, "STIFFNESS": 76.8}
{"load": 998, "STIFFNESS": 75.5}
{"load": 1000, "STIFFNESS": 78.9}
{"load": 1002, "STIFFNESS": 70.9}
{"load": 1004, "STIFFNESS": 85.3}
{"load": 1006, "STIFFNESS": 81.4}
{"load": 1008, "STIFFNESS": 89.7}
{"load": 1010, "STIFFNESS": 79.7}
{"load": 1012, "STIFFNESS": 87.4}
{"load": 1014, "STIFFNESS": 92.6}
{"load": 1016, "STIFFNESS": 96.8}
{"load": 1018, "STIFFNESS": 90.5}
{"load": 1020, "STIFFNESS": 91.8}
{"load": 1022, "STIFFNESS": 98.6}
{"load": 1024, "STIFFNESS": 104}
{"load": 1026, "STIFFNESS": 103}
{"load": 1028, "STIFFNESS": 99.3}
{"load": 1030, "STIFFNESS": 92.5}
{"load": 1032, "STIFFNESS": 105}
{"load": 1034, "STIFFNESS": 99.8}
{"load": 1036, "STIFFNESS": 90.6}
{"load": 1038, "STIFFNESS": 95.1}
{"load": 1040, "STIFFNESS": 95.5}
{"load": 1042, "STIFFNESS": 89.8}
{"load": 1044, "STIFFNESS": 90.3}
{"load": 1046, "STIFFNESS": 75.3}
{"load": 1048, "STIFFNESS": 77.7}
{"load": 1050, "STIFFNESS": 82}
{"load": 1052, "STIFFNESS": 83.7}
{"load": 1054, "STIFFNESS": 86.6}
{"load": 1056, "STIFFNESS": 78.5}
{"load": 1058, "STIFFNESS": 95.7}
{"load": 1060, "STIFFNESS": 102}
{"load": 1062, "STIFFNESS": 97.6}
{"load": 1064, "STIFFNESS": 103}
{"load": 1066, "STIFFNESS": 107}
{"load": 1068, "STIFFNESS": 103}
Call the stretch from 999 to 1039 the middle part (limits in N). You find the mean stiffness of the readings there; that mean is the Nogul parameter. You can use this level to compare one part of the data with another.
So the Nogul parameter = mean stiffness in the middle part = 92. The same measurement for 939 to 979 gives 72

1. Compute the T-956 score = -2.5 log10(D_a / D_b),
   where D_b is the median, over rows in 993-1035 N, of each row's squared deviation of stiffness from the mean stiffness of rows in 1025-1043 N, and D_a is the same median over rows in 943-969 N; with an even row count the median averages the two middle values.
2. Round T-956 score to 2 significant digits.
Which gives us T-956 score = -1.7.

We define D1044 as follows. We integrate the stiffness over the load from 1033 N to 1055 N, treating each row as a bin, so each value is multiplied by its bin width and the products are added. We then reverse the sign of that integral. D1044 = -1933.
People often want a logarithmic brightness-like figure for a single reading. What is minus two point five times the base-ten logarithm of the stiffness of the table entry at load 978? -4.0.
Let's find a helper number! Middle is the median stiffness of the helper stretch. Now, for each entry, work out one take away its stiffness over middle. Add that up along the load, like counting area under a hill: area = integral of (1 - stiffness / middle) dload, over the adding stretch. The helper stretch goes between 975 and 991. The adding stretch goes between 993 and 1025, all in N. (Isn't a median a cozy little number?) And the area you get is -27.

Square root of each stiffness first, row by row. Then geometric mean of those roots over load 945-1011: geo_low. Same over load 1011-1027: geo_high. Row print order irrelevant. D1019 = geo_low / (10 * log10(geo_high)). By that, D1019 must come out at 0.83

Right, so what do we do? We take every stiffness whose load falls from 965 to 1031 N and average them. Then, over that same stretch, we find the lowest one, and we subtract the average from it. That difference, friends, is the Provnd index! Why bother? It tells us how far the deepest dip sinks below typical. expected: -33.7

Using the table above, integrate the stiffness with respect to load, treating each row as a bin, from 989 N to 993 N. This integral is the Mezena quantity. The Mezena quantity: 280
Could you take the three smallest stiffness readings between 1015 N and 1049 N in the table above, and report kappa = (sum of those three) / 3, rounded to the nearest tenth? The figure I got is 80.9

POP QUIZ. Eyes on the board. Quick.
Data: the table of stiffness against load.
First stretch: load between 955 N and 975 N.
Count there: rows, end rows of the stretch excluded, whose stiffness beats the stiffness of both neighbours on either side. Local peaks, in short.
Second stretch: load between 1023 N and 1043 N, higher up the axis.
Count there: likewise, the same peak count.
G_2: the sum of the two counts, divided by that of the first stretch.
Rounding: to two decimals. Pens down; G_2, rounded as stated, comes 2.00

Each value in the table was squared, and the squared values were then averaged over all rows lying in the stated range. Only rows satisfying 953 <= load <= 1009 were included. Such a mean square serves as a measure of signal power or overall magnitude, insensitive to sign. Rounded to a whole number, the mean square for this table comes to 4727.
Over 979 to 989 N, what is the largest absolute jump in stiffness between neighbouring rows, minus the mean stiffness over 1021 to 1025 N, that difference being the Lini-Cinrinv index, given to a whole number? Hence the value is -94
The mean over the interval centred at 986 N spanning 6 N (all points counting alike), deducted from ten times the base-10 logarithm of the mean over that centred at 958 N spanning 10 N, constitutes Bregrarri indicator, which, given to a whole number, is -36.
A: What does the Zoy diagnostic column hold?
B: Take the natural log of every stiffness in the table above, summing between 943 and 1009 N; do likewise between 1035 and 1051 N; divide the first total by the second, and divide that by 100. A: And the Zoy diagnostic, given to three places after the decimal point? 0.039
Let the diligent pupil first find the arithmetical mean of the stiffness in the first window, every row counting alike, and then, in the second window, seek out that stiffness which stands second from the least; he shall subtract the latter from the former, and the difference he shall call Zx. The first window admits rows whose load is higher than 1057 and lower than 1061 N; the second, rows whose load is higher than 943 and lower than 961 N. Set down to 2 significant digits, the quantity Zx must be 20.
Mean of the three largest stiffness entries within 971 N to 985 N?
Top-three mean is 50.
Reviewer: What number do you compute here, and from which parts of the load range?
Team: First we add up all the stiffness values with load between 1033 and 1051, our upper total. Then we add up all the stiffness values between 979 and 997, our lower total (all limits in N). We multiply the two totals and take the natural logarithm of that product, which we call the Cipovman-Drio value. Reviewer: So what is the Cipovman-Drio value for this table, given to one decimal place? 13.0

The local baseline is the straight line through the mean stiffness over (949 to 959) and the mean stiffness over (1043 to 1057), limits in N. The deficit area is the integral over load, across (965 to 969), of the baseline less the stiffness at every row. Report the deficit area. 56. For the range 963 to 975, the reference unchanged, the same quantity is 248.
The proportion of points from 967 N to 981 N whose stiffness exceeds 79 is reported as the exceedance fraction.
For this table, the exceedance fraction 0.00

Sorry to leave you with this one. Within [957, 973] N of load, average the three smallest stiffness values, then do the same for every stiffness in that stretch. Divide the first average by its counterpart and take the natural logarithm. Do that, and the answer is -0.16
